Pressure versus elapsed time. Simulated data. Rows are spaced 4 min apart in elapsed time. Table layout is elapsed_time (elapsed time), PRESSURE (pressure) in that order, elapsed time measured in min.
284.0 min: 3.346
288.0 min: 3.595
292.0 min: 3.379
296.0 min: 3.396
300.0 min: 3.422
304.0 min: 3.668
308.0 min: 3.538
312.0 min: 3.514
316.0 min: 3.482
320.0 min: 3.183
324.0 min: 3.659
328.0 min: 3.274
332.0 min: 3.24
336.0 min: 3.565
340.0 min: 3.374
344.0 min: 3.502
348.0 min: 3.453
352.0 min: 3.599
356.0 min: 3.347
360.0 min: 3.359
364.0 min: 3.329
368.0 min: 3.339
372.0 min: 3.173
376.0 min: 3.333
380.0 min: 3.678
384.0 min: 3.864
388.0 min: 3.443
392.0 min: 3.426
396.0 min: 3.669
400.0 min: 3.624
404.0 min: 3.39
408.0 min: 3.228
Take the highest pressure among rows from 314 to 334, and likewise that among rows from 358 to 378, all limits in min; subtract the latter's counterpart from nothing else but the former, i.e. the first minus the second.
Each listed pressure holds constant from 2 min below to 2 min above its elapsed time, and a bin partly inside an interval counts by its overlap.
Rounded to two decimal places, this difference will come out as 0.30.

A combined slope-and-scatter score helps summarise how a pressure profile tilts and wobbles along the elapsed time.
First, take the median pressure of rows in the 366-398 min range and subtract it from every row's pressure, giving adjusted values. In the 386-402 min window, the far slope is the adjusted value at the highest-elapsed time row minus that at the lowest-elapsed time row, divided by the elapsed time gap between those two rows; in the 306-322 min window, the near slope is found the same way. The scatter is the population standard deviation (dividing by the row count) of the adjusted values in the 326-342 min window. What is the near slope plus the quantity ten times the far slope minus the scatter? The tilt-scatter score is 0.0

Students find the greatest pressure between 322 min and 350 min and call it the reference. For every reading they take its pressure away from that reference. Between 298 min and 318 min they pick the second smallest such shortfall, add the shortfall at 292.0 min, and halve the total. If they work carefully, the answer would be 0.20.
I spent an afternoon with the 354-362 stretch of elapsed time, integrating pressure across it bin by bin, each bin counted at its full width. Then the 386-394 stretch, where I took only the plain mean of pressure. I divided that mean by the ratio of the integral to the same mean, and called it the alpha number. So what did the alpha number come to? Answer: 0.44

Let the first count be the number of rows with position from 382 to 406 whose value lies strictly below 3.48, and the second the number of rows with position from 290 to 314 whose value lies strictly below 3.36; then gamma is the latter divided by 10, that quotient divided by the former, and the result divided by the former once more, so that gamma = 0.000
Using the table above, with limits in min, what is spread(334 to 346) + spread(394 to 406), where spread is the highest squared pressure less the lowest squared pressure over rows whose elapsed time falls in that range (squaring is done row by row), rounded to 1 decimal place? 3.3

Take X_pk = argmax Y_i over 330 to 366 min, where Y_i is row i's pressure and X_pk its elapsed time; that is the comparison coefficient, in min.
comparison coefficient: 352.0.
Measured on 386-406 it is 396.0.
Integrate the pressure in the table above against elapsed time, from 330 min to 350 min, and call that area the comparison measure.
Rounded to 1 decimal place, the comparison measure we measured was 68.5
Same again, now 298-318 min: 70.5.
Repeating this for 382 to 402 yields 72.1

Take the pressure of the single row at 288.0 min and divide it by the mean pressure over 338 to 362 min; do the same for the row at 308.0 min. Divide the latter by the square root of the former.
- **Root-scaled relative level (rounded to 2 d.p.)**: 1.01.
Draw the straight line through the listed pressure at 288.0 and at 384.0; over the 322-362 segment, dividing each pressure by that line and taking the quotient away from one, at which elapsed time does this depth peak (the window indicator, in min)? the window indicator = 332.0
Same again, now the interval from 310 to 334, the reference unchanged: 320.0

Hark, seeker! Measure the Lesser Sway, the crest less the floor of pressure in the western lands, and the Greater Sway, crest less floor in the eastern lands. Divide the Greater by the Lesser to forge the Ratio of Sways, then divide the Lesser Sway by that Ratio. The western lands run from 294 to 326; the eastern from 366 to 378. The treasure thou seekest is 1.4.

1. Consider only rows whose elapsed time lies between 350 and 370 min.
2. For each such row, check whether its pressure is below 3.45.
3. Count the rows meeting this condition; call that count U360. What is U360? 4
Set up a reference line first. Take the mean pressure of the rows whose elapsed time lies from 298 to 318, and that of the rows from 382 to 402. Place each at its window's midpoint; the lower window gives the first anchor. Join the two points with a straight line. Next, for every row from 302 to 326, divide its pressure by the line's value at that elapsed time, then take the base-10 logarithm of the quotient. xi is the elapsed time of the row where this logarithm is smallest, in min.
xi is 320.0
